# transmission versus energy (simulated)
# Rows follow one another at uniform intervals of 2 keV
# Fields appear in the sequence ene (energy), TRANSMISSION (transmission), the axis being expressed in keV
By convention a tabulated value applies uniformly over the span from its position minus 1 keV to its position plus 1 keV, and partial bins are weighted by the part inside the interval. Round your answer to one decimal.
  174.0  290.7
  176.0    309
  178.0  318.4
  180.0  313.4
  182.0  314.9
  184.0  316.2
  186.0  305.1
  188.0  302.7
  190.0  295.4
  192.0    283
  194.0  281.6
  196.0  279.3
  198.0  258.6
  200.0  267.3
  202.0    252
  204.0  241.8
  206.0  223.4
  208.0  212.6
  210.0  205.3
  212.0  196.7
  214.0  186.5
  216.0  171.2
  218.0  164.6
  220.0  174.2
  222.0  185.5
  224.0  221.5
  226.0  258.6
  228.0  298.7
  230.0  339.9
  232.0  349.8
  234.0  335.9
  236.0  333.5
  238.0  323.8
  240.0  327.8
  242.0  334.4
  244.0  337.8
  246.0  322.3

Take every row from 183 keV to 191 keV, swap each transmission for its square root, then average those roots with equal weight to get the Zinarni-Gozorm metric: 17.5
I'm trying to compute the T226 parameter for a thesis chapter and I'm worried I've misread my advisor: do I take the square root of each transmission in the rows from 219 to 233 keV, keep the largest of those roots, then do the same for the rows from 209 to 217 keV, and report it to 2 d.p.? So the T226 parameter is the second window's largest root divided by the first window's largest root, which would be 0.77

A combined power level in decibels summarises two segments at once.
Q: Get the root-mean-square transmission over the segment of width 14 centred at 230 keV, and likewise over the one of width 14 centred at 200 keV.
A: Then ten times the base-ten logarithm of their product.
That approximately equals 49.0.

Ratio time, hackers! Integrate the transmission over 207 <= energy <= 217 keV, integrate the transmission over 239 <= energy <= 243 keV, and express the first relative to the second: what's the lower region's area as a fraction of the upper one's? 1.5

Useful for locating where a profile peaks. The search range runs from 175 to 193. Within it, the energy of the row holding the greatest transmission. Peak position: 178.0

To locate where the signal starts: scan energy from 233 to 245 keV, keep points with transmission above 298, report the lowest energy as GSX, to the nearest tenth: 234.0 keV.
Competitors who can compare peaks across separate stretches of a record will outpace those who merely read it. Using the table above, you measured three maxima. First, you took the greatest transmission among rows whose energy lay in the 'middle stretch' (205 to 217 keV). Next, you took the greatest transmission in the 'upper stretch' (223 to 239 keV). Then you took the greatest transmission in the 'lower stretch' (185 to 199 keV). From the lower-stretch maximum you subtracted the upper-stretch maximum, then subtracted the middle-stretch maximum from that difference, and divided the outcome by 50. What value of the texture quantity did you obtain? -5.4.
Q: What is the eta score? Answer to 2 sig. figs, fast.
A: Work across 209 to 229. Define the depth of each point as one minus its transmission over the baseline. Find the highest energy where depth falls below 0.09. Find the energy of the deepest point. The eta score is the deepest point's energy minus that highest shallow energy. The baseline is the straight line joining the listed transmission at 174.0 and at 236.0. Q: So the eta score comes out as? -10 keV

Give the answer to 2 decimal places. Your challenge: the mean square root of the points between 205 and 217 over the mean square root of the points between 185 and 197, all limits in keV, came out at 0.83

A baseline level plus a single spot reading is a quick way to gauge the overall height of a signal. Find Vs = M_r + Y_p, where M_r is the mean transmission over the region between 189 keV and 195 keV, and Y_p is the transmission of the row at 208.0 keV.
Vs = 499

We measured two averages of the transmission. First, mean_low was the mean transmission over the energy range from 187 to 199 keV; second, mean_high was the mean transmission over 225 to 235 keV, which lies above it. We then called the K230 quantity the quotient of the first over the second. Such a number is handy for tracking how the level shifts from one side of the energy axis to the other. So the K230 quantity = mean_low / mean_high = 0.90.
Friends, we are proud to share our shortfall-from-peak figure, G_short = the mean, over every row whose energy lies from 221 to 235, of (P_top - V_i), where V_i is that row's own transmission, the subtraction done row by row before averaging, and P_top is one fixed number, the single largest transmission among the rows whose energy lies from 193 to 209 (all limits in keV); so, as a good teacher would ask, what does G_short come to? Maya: -3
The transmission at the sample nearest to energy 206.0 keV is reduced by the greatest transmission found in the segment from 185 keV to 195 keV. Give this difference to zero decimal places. -82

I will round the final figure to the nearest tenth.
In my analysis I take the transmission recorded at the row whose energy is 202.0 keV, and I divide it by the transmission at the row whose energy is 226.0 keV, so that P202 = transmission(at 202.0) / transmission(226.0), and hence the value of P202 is 1.0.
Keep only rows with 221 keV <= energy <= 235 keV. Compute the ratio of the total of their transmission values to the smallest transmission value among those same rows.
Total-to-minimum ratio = 10.7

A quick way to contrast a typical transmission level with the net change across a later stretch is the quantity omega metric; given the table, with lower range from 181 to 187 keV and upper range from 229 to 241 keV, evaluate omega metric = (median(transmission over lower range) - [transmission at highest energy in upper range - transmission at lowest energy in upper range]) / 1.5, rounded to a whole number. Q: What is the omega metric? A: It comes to 218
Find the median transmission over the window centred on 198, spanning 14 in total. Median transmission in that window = 267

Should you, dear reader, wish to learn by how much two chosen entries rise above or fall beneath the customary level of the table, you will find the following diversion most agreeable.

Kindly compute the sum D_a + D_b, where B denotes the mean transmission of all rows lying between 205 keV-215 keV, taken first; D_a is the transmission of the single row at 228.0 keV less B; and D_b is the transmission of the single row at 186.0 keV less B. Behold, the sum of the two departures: 194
